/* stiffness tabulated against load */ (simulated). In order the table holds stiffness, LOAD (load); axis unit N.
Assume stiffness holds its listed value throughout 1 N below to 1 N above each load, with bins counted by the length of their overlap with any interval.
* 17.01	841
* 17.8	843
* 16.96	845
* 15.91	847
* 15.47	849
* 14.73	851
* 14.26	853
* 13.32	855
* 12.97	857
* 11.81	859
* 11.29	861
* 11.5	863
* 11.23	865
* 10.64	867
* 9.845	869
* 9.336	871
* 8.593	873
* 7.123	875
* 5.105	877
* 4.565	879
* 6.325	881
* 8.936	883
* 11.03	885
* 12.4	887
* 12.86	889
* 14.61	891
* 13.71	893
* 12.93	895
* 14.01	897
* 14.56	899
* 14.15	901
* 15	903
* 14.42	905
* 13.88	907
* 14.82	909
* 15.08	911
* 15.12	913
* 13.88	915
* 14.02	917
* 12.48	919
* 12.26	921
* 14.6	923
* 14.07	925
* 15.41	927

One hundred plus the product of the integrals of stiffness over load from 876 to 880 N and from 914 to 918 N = 1179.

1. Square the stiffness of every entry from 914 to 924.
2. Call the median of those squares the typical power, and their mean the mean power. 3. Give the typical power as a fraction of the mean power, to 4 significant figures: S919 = 1.060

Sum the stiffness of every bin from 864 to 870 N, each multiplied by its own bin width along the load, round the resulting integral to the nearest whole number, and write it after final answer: 63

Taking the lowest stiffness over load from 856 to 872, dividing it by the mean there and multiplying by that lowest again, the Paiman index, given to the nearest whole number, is 8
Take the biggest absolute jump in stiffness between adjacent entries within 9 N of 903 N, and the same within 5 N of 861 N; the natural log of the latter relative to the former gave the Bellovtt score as 0.1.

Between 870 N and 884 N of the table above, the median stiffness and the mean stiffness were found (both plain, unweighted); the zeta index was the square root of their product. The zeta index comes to 7.1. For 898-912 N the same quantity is 14.6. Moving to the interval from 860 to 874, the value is 10.5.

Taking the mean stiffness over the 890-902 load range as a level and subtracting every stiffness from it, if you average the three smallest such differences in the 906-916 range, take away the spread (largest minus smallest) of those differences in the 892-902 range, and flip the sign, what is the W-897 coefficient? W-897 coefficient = 2.6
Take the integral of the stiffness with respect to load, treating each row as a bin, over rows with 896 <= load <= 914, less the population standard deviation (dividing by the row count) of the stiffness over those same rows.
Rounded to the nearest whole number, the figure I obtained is 262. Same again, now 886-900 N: 189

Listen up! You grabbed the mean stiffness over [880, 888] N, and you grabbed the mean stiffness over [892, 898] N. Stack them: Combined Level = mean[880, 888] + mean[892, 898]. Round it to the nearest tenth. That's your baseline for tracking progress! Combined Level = 23.2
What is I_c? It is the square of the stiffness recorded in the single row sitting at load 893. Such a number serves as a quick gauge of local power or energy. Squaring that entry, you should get 188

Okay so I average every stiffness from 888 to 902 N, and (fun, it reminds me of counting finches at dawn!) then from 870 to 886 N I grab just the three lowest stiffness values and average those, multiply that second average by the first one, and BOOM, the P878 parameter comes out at 74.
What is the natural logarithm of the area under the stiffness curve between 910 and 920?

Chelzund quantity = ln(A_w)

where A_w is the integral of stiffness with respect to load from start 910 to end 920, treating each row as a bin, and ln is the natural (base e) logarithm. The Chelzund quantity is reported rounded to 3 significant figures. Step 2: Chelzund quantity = 4.95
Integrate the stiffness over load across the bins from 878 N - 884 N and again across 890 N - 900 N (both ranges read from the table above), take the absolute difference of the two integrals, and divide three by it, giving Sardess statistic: 0.03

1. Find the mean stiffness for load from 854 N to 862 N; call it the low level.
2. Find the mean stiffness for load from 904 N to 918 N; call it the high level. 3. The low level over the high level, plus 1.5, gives 2.35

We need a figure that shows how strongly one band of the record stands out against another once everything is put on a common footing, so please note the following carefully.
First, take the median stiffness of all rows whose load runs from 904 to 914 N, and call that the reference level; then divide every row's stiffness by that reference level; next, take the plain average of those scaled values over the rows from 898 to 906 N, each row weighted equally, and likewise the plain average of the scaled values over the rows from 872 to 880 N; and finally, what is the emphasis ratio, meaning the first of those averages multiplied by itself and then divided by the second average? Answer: 2.2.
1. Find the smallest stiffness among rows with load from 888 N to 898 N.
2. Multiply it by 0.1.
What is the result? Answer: 1.29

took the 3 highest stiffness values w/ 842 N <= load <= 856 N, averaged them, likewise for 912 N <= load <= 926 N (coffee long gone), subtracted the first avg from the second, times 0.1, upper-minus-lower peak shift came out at -0.23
